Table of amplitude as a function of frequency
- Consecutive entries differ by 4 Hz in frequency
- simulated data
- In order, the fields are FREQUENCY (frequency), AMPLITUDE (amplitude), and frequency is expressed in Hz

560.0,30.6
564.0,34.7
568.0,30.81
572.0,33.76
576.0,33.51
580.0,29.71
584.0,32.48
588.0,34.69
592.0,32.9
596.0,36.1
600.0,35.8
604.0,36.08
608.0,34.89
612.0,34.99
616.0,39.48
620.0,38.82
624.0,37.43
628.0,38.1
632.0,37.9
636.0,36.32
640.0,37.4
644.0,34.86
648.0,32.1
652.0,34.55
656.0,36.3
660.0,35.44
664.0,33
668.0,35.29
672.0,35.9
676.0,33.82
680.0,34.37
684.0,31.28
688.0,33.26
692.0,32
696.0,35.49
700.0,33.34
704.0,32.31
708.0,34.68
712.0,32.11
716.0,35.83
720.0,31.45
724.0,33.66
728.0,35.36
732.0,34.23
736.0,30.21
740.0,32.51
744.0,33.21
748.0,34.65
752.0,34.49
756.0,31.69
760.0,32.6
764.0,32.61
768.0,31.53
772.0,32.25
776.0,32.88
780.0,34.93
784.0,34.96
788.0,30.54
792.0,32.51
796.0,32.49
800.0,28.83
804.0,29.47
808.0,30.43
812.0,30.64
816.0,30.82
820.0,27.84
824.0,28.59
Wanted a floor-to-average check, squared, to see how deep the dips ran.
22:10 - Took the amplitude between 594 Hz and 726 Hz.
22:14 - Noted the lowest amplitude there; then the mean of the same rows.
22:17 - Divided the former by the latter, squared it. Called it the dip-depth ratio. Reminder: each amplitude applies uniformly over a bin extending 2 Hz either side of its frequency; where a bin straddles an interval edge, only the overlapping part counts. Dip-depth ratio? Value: 0.800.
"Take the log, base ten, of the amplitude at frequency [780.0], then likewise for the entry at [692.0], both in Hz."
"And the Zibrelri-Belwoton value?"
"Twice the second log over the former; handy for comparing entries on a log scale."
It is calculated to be 1.95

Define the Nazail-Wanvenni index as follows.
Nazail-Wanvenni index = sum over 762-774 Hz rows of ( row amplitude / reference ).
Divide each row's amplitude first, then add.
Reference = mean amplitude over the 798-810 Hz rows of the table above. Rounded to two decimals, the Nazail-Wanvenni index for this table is 3.26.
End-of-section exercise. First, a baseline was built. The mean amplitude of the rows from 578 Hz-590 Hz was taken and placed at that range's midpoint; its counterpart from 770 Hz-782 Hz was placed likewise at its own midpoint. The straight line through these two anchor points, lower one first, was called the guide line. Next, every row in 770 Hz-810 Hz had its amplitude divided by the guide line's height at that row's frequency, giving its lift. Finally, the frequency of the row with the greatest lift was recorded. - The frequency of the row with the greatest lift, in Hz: 784.0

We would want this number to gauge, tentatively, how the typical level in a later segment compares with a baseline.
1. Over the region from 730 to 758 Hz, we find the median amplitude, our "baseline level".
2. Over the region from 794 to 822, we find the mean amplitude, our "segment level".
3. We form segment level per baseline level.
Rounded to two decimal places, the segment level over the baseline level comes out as 0.91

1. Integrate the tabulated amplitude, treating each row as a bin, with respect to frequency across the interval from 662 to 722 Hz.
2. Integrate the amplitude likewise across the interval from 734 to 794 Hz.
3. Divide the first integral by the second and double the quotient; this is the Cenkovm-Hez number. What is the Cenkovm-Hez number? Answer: 2.05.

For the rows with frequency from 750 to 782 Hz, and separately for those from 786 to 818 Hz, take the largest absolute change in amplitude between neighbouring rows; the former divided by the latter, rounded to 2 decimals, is 0.77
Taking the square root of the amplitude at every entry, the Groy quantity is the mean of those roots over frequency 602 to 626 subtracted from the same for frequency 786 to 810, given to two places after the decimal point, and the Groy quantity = -0.54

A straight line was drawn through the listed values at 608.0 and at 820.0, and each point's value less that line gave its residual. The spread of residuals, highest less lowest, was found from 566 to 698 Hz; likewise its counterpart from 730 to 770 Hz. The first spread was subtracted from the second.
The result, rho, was -6.1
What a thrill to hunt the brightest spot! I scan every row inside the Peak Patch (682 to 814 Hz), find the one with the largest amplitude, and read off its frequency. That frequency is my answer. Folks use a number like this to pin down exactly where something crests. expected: 716.0 Hz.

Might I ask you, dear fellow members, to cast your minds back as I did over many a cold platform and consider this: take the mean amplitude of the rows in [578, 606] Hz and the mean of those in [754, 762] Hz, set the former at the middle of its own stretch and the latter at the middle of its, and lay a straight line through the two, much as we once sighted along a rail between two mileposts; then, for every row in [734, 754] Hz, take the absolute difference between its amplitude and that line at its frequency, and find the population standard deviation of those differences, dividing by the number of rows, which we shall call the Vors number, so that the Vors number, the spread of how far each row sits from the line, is 0.89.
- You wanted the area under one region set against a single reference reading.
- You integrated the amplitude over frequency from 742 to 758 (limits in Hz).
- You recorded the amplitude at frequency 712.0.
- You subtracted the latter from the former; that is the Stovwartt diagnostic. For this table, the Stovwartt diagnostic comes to 504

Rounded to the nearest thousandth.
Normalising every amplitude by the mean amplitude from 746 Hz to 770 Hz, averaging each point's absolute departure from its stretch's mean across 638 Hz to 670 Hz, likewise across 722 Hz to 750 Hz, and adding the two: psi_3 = 0.075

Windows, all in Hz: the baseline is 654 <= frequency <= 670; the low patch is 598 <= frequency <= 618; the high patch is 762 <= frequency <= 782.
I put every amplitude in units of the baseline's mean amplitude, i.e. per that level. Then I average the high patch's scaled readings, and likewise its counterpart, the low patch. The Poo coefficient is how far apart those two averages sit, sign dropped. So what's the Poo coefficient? 0.10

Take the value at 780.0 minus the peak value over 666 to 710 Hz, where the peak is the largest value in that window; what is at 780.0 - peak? -1.0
